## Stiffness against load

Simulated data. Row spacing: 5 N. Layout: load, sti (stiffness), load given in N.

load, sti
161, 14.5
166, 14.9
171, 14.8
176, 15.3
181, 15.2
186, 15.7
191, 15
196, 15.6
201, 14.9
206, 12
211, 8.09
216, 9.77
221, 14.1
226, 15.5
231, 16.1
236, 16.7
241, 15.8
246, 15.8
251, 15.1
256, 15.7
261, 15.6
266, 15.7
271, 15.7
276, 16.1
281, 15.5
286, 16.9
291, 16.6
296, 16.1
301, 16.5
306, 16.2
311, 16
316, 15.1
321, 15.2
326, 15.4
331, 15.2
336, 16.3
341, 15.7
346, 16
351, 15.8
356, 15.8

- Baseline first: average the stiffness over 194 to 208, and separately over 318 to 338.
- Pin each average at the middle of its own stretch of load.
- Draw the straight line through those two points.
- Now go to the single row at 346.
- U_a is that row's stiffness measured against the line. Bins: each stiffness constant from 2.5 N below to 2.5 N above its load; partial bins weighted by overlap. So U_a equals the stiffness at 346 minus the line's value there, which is 0.3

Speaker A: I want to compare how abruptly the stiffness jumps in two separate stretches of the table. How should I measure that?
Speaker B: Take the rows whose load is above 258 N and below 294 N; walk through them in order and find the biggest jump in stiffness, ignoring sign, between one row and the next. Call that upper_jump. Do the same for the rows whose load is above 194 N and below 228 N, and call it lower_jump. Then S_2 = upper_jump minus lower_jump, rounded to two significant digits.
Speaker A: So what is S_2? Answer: -2.9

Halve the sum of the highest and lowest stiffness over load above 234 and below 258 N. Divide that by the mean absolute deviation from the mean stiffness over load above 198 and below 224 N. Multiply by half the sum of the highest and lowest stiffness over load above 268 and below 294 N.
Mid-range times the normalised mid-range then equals 113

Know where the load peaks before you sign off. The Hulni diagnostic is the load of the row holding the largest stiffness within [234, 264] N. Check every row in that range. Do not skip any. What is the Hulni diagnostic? 236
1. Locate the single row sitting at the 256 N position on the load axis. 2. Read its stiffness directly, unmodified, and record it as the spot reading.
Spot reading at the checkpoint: 15.7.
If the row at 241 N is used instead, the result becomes 15.8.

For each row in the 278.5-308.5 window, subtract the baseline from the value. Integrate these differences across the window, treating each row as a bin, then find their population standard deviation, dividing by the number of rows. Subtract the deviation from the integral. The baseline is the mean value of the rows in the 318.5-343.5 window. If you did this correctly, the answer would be 22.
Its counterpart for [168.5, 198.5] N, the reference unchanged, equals -9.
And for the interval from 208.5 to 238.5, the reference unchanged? -69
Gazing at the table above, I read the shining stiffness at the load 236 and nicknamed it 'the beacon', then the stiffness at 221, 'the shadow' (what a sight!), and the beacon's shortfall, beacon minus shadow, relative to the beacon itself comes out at 0.16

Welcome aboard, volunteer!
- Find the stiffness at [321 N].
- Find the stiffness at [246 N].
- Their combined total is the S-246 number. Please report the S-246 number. 31.0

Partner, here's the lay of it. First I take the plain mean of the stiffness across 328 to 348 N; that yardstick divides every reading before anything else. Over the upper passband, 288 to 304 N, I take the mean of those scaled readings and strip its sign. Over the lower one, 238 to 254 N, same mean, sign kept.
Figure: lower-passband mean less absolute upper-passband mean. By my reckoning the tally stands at -0.05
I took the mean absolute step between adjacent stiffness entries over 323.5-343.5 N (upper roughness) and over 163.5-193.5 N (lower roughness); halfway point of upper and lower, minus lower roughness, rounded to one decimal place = 0.1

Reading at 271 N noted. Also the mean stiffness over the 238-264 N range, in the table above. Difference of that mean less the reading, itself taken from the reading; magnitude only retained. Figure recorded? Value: 15.8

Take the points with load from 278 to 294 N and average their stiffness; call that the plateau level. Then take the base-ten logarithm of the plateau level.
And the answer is 1.213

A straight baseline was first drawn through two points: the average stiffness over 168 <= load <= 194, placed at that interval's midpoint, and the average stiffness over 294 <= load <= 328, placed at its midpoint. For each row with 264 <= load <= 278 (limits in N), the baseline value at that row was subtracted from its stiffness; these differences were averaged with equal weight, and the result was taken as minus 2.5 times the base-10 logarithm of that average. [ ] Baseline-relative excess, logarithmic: 1.6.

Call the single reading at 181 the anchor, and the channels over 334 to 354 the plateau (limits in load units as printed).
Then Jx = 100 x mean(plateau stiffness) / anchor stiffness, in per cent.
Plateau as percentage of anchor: 105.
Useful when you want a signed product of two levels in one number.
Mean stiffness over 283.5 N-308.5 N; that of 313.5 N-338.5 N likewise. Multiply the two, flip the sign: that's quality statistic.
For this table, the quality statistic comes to -254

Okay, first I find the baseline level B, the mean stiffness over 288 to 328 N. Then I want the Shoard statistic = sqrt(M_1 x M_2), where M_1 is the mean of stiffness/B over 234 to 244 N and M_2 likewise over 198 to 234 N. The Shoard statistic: 0.91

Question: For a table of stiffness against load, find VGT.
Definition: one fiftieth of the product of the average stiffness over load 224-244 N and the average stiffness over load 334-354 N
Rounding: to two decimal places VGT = 5.11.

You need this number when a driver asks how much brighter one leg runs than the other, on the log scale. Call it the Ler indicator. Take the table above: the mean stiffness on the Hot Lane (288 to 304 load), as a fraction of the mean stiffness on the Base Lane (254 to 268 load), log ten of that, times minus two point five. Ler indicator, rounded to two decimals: -0.05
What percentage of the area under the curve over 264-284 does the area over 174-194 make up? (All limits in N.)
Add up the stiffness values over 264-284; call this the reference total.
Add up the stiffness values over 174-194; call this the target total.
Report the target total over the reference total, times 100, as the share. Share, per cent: 97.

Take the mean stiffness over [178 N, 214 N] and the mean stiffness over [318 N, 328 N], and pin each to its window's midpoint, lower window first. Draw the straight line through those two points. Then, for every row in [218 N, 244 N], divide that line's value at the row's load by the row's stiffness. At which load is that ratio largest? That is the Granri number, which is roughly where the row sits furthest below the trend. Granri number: 221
